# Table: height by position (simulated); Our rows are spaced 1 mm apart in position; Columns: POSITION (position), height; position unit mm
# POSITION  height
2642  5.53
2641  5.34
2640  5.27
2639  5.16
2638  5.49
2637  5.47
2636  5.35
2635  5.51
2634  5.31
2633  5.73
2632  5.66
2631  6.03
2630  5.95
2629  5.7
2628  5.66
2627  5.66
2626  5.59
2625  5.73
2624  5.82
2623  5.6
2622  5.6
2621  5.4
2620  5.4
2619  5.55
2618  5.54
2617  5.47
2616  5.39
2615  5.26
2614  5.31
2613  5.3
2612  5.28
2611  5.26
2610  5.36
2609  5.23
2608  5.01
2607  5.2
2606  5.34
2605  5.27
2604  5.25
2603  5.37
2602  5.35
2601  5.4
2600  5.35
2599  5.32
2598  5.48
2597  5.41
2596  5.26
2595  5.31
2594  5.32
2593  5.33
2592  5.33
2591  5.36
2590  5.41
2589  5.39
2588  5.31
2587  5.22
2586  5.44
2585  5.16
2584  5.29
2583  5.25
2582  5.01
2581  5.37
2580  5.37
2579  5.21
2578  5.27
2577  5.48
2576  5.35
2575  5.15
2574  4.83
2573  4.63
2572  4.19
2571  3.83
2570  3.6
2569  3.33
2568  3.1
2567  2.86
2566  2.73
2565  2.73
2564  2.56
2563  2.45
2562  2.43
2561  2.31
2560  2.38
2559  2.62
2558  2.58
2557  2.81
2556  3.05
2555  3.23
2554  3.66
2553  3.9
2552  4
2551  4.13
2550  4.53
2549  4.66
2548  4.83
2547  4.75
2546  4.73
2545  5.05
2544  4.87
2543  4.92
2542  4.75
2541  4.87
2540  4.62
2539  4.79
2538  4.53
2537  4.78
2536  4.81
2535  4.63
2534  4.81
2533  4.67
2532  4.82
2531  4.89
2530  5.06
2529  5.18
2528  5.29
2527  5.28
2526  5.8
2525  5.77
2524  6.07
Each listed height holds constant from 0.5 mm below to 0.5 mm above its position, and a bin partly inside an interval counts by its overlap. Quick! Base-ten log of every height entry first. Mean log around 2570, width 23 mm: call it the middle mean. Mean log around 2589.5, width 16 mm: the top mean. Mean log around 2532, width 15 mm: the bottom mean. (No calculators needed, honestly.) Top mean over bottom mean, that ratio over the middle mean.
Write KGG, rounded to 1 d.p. 1.9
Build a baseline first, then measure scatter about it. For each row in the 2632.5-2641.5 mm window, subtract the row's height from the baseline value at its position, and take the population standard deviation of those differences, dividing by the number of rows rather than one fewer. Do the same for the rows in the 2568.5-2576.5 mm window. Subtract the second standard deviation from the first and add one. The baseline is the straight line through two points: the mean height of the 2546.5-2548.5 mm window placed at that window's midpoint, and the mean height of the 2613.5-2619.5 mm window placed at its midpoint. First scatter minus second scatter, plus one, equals 0.50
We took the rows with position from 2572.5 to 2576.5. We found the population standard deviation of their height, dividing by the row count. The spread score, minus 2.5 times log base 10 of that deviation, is 1.4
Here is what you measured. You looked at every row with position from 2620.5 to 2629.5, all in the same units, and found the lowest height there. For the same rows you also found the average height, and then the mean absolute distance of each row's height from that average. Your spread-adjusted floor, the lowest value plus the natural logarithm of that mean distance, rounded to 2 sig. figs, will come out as 2.9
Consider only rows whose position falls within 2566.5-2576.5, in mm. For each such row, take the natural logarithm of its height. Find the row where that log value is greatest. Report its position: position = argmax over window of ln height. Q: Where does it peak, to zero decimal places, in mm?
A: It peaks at 2576 mm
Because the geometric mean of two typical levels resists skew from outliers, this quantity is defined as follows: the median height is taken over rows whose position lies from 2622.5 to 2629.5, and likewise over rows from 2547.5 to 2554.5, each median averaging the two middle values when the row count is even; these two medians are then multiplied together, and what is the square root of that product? 4.8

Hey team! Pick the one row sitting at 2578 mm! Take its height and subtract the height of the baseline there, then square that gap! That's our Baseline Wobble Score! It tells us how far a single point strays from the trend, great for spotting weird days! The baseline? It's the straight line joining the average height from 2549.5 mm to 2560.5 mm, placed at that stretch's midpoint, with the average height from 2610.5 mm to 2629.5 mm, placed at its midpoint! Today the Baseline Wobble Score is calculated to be 1.3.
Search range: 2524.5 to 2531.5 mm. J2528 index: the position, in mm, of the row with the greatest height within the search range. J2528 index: 2526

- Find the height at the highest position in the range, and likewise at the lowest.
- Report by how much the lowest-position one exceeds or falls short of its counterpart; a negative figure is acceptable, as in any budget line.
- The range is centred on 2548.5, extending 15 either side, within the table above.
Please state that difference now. 2.4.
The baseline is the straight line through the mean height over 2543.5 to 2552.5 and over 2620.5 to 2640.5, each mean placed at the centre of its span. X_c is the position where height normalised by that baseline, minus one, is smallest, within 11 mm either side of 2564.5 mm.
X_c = 2561 mm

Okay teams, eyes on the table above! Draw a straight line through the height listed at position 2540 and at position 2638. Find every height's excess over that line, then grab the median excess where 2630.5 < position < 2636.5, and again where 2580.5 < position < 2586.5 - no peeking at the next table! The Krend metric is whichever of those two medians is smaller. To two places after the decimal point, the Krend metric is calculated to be 0.13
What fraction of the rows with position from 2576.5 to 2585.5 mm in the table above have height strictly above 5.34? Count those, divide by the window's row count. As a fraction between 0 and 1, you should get 0.33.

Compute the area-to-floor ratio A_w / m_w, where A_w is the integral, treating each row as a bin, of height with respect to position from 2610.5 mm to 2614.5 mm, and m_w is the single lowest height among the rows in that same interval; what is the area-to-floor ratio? 4.02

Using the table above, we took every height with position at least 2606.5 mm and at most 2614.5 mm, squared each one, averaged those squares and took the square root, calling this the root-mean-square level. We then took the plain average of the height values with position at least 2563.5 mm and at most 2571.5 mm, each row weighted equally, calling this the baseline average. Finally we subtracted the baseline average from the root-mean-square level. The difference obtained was 2.2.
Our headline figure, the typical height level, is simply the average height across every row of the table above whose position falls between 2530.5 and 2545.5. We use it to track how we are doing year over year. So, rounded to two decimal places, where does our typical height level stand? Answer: 4.79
